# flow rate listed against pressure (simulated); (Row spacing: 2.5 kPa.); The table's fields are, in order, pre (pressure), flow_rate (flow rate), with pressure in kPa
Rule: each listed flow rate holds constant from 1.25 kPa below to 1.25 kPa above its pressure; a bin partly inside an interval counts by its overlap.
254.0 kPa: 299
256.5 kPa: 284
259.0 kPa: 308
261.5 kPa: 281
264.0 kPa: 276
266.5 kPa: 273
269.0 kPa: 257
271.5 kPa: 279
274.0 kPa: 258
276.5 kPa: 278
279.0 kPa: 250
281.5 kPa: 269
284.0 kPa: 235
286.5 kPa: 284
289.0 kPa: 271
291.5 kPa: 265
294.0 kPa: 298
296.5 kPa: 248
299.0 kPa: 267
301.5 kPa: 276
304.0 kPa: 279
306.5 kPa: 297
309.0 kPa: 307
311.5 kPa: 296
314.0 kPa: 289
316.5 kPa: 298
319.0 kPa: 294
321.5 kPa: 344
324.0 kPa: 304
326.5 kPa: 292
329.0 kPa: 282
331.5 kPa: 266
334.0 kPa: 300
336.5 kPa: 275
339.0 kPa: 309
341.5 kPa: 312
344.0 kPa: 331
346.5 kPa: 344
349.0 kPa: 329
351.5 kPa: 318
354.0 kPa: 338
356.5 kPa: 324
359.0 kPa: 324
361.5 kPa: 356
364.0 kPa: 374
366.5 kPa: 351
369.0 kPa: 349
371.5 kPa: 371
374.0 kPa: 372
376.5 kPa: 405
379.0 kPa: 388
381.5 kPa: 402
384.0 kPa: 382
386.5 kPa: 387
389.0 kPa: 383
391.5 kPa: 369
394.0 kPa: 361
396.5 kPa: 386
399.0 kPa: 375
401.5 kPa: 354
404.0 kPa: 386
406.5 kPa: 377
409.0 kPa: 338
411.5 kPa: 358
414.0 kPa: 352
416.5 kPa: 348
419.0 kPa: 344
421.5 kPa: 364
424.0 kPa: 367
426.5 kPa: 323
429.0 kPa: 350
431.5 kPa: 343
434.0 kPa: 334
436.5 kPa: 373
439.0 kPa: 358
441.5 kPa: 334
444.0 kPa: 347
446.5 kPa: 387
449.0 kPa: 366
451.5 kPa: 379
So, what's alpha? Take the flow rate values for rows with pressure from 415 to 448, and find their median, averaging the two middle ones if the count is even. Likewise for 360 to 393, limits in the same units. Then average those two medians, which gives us 361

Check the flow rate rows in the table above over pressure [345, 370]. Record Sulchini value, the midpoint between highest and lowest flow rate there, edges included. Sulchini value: 346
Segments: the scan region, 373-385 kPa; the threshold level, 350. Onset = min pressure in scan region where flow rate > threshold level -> 374.0 kPa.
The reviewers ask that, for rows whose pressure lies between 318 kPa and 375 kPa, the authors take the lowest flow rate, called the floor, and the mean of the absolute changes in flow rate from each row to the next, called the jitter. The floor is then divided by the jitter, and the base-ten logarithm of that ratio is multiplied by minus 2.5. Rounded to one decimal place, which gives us -2.9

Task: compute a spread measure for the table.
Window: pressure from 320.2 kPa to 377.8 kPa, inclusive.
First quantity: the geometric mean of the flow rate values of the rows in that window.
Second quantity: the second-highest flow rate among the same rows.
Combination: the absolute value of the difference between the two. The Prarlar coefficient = 47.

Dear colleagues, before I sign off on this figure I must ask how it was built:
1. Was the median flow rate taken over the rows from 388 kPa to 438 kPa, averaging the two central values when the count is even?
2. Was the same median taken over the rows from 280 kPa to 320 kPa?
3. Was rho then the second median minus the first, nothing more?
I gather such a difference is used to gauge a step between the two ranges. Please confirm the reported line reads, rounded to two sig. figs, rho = -78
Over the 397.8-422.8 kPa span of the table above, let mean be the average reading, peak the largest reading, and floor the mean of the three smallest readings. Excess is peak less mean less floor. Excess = -317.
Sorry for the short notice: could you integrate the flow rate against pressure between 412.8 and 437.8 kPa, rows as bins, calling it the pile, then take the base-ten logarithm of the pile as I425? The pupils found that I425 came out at 3.94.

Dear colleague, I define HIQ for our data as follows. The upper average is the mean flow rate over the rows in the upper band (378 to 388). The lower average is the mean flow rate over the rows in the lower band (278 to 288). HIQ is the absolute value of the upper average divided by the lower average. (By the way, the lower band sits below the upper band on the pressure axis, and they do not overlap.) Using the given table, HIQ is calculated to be 1.50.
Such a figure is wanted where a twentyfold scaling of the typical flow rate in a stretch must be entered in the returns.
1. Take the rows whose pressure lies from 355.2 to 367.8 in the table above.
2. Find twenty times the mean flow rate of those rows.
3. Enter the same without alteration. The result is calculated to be 6916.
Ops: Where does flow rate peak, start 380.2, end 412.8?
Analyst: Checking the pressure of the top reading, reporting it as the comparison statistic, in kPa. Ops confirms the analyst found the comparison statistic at 381.5 kPa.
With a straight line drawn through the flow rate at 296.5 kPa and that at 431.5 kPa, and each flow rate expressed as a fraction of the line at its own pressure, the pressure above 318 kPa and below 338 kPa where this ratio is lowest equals 331.5 kPa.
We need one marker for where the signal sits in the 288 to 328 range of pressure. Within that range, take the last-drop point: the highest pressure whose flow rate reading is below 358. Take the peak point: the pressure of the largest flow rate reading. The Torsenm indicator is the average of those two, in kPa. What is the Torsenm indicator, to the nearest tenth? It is 324.0 kPa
